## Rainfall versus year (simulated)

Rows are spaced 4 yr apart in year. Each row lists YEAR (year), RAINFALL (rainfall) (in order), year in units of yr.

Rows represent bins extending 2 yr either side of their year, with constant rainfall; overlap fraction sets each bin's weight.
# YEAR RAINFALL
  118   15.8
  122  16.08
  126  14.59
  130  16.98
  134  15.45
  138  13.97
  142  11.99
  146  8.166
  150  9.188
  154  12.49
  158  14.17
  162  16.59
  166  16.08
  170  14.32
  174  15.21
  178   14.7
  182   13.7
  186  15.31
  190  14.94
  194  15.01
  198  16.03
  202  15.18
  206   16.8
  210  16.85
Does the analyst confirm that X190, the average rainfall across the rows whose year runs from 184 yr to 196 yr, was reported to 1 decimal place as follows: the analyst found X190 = 15.1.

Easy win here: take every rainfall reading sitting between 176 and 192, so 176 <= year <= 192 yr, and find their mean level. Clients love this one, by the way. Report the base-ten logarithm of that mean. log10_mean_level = 1.17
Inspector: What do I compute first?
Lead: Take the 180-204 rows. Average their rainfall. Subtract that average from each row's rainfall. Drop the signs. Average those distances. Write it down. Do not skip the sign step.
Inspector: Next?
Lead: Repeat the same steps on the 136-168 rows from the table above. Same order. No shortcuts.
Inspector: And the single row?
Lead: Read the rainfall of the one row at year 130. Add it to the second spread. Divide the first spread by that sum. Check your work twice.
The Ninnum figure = 0.025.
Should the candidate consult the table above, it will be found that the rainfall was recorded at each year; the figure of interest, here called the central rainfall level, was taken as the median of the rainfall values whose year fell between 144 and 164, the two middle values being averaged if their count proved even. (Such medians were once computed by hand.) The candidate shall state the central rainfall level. 12.5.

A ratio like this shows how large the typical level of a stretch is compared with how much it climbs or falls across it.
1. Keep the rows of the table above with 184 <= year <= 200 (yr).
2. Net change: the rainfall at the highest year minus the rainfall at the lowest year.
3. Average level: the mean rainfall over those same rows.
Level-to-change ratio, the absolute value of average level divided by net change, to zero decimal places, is 21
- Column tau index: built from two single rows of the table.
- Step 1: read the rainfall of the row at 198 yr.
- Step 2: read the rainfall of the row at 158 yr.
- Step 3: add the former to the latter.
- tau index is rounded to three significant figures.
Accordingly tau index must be 30.2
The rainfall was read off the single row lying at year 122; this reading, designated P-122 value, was 16.08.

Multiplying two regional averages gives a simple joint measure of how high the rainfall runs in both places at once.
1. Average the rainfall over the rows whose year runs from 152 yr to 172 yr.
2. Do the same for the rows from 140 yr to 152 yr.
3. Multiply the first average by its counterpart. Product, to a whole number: 144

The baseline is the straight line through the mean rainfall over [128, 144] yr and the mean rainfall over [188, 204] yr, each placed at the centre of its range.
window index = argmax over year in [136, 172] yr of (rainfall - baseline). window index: 162 yr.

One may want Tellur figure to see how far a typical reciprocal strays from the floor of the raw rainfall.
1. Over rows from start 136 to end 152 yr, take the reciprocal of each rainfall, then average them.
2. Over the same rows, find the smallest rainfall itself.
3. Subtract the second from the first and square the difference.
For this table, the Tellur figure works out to 65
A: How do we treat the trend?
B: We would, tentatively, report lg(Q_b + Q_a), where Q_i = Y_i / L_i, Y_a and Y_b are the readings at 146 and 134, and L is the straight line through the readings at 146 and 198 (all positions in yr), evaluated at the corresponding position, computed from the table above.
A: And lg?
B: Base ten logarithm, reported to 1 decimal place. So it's 0.5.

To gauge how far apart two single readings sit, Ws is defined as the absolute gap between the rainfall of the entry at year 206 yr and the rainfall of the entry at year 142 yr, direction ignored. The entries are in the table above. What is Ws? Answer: 5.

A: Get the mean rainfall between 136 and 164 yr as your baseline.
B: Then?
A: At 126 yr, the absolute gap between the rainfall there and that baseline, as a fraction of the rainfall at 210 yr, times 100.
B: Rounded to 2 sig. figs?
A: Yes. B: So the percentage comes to 13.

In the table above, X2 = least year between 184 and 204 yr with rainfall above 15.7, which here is 198 yr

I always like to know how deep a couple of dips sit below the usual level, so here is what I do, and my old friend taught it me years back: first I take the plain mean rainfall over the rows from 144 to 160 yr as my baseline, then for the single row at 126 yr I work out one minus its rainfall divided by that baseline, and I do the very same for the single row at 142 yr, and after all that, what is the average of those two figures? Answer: -0.21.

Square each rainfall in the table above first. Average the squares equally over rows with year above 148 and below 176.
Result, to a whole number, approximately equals 202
